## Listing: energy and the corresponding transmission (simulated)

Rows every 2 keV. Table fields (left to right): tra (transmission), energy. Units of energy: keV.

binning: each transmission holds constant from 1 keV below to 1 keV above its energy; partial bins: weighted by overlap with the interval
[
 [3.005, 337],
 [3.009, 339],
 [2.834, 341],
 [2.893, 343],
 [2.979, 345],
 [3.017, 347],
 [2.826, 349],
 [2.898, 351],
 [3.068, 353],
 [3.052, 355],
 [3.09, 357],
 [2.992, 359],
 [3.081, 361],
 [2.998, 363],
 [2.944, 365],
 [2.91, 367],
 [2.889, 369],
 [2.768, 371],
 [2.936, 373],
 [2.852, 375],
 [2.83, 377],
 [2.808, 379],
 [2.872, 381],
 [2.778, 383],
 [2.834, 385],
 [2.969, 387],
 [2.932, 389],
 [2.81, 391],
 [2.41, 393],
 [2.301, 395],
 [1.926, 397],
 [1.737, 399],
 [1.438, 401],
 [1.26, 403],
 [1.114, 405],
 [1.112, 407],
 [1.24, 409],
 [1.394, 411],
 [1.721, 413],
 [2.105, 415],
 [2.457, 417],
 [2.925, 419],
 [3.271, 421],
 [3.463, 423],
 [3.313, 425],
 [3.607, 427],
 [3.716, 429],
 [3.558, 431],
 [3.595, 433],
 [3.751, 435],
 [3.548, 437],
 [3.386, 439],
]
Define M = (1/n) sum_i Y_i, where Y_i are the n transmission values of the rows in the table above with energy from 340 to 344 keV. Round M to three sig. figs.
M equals 2.86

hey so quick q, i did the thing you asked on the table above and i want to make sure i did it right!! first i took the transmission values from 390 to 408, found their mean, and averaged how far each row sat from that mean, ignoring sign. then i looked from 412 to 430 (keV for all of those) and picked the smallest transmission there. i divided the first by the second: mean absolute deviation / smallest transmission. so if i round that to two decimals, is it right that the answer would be 0.30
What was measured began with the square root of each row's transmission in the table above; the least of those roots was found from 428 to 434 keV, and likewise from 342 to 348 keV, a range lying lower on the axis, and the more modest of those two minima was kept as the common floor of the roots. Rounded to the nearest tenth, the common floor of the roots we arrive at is 1.7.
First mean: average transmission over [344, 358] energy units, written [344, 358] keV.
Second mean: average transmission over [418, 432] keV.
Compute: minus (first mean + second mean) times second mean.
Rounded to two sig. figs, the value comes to -22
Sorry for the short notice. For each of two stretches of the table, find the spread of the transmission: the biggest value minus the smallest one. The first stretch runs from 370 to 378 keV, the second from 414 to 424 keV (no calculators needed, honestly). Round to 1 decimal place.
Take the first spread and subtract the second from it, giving -1.2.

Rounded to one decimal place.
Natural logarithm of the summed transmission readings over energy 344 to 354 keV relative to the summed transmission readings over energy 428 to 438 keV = -0.2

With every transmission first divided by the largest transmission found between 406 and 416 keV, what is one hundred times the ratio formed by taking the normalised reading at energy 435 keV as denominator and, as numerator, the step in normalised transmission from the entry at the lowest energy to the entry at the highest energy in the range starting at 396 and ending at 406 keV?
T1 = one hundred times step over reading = -22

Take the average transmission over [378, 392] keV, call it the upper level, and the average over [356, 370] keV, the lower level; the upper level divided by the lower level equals 0.96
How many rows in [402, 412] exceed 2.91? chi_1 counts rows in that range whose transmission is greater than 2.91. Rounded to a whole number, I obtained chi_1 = 0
